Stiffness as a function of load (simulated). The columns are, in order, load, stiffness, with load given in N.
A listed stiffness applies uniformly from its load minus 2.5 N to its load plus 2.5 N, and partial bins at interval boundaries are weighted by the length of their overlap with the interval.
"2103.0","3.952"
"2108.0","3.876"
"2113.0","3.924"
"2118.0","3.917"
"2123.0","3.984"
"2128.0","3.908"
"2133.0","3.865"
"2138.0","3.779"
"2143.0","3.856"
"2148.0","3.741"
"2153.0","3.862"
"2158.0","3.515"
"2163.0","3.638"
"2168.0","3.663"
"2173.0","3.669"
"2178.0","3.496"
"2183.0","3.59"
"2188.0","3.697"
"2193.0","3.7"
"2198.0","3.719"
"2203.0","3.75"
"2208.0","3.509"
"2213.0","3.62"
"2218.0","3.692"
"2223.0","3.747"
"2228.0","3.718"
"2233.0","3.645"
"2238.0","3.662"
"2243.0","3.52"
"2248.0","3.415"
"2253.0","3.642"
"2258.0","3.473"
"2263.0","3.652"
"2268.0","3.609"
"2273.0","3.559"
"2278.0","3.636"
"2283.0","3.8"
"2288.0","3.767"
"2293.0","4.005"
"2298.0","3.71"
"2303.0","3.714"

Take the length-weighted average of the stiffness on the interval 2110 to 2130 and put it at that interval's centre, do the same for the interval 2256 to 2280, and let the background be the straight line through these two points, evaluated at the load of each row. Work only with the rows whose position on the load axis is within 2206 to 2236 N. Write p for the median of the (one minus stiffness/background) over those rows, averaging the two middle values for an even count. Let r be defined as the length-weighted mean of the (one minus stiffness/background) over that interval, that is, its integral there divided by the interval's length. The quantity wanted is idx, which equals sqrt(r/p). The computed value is 1.5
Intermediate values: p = 0.0048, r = 0.010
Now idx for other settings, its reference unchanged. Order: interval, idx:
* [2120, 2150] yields 1.1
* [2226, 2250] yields 1.6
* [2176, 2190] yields 1.0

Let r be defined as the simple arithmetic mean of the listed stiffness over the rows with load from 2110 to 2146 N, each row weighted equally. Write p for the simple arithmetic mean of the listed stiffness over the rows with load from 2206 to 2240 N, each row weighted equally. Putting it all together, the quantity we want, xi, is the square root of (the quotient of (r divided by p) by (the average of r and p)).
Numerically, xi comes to 0.531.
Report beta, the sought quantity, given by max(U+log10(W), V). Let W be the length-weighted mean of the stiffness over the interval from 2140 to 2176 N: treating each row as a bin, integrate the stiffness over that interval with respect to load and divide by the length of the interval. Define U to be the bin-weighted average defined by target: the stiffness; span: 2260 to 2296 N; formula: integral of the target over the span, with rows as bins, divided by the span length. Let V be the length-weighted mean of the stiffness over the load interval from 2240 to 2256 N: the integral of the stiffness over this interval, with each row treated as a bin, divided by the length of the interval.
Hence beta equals 4.28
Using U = 3.71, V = 3.53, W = 3.70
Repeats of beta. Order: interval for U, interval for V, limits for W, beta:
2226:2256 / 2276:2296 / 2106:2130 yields 4.19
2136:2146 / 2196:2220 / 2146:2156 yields 4.39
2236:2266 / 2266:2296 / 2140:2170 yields 4.13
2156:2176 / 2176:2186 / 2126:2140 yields 4.21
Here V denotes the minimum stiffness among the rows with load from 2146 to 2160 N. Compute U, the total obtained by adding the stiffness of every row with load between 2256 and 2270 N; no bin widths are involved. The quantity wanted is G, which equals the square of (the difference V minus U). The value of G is 52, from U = 10.7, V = 3.515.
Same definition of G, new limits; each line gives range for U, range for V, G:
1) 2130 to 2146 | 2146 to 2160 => 64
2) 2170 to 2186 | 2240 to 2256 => 54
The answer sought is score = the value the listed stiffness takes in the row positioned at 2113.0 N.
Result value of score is 3.924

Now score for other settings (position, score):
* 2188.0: 3.697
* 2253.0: 3.642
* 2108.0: 3.876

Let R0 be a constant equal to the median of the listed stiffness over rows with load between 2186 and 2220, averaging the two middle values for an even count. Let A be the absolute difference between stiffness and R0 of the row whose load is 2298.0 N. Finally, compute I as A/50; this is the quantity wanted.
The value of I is 0.0003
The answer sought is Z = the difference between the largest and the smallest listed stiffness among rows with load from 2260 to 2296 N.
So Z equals 0.446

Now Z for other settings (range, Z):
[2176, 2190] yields 0.201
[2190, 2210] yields 0.241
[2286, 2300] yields 0.295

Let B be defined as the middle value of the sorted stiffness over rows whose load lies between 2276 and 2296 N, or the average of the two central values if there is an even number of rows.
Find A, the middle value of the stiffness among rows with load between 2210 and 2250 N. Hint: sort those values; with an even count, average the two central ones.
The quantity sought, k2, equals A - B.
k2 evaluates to -0.13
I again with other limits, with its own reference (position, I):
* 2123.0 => 0.0057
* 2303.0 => 0.0003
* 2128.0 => 0.0042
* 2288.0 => 0.0014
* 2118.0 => 0.0044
